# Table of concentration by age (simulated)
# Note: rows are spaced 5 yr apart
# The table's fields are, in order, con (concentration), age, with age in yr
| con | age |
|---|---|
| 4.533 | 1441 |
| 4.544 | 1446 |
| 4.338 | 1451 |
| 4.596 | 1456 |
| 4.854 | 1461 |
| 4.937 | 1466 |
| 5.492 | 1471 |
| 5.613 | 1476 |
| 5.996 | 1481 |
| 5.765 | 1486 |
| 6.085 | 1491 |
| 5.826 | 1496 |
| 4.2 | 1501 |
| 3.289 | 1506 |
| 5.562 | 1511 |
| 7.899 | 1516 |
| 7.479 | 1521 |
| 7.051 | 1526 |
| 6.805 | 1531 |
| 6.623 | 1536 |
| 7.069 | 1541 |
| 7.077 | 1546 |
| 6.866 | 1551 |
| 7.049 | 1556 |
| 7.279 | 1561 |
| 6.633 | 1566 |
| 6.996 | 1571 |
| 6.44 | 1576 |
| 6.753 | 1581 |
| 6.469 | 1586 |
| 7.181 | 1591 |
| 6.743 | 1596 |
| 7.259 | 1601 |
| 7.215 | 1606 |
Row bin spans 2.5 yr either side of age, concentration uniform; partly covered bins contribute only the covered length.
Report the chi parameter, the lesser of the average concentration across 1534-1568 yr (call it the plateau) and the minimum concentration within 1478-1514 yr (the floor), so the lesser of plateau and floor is 3.29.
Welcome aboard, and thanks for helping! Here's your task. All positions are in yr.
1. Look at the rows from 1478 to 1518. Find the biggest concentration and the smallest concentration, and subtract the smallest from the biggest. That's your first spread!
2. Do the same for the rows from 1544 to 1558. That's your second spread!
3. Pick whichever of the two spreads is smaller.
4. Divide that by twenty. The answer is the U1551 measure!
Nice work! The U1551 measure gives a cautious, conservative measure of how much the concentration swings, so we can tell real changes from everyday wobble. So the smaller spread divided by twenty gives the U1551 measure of 0.011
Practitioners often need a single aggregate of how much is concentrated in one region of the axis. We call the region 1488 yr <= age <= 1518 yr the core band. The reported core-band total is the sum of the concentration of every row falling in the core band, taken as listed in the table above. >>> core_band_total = 32.9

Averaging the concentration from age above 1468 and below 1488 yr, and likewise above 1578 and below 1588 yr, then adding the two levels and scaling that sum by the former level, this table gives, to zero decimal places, 70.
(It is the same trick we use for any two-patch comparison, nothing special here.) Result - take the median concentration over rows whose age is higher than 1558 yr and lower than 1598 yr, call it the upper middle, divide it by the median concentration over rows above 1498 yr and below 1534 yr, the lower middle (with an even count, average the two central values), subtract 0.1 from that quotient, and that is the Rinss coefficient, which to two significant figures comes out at 0.89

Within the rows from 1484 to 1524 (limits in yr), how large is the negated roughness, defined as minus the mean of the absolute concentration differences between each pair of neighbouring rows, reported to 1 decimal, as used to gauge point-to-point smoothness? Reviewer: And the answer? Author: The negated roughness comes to -1.2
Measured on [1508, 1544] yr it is -0.7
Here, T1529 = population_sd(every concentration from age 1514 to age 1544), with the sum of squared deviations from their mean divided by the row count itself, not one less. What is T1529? 0.42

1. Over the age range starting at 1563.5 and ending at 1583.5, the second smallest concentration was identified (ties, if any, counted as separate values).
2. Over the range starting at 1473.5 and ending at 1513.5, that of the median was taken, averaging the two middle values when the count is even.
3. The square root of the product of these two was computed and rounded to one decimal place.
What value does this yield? 6.1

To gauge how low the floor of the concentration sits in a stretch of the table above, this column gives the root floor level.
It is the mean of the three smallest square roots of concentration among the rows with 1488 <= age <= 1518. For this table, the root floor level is 2.07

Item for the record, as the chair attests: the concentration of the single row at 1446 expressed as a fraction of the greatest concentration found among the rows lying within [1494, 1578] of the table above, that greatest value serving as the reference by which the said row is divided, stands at 0.58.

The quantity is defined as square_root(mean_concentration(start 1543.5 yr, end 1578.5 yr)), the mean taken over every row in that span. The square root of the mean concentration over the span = 2.6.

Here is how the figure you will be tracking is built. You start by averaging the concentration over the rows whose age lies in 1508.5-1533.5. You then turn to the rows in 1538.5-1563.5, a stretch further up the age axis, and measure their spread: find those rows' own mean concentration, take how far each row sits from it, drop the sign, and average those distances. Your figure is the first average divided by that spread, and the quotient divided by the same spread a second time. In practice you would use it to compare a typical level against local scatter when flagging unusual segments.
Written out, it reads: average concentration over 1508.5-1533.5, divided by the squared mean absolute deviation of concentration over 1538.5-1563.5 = 891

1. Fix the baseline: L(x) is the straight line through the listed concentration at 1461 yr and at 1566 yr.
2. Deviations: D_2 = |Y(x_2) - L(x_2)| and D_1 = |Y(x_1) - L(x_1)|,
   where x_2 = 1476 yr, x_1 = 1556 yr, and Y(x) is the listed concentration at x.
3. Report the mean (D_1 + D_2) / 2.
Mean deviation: 0.55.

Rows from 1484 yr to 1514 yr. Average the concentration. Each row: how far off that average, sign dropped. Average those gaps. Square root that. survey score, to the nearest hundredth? 0.96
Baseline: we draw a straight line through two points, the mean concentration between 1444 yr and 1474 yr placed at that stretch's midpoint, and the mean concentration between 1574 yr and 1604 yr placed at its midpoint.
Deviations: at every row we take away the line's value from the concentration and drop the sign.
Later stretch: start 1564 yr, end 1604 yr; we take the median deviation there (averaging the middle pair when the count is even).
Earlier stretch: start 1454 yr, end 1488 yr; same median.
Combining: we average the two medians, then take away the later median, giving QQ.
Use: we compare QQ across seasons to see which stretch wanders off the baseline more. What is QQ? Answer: 0.14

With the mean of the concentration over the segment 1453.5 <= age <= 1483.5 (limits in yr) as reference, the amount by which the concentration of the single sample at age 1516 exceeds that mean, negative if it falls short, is 2.7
